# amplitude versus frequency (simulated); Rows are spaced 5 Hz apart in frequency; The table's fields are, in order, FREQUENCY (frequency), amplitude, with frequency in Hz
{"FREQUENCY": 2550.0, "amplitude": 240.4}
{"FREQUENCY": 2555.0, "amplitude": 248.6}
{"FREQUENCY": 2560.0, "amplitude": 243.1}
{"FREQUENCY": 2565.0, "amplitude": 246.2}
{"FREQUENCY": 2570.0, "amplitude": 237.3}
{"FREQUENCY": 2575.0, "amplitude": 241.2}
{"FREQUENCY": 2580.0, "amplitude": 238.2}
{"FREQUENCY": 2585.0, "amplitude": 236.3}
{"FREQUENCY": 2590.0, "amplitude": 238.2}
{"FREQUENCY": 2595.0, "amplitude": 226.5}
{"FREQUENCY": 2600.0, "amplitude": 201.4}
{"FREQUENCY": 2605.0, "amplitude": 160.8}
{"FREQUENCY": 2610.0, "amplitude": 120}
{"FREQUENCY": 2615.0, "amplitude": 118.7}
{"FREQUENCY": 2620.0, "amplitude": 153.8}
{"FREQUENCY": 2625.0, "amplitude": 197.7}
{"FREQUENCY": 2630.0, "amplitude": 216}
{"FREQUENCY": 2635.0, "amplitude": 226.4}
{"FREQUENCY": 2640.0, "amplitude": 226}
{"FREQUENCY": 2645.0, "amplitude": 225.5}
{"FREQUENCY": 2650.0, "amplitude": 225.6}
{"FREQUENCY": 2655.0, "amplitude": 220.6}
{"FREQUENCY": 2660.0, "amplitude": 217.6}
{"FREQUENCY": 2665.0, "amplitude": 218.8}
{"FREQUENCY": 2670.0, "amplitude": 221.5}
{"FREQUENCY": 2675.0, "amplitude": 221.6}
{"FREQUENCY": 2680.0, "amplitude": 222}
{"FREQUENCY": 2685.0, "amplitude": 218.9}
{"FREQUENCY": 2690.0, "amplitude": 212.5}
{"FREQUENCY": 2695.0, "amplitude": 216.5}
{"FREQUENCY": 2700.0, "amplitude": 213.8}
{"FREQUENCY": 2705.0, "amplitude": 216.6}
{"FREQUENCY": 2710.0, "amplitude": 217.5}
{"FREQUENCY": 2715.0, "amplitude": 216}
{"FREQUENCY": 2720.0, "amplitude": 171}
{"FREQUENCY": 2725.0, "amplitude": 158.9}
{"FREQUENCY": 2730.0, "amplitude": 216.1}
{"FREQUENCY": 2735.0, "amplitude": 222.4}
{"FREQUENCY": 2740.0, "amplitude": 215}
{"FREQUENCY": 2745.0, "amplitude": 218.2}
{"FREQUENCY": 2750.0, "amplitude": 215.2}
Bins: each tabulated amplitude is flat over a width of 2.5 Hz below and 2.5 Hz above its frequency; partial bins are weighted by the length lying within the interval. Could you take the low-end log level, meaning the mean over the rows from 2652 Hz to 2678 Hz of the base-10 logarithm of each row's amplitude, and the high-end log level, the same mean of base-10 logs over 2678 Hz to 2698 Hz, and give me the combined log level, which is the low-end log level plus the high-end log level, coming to 4.68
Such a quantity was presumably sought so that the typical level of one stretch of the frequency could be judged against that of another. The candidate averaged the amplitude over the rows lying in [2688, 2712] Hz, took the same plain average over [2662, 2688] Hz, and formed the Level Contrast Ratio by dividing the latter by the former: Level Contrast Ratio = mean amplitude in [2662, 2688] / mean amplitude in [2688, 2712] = 1.02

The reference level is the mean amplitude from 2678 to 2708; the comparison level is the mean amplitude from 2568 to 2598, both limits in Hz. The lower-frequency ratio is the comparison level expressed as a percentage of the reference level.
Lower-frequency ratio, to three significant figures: 109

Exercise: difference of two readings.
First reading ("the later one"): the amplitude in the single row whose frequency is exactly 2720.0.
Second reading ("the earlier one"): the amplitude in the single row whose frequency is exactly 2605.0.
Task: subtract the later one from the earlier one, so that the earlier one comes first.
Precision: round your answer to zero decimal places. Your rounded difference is -10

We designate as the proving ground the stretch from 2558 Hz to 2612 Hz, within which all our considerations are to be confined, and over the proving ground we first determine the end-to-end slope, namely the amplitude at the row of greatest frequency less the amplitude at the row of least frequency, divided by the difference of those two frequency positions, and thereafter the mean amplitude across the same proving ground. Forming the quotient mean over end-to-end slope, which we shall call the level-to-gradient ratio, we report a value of -88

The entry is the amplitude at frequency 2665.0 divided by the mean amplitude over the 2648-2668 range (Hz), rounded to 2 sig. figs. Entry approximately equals 0.99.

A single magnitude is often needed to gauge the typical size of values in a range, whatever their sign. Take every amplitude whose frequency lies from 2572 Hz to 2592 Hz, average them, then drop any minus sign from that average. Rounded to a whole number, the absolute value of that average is 238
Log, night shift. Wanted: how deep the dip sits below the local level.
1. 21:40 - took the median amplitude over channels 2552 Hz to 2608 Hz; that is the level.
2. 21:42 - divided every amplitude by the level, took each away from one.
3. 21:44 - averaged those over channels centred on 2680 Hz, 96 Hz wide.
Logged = 0.101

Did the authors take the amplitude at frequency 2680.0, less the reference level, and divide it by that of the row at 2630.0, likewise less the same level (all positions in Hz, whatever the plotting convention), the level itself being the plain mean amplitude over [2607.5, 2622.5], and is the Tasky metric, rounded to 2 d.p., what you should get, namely 1.07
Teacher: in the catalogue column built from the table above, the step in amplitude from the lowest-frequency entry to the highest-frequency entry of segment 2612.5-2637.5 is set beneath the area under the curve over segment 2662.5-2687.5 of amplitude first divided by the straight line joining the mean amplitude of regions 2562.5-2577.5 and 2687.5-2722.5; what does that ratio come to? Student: 0.2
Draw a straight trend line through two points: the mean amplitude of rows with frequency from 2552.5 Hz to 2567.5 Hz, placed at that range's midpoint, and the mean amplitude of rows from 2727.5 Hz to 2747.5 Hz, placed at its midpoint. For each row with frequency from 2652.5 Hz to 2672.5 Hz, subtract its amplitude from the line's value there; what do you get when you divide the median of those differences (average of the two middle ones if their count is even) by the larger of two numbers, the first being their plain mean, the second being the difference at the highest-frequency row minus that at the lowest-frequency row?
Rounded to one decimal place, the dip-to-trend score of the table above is 1.0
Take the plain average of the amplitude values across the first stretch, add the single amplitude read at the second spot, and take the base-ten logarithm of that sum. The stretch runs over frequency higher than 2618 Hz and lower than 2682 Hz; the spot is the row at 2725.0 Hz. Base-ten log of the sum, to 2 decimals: 2.57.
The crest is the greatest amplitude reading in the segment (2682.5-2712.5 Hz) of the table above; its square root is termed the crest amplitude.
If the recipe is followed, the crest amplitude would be 14.8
